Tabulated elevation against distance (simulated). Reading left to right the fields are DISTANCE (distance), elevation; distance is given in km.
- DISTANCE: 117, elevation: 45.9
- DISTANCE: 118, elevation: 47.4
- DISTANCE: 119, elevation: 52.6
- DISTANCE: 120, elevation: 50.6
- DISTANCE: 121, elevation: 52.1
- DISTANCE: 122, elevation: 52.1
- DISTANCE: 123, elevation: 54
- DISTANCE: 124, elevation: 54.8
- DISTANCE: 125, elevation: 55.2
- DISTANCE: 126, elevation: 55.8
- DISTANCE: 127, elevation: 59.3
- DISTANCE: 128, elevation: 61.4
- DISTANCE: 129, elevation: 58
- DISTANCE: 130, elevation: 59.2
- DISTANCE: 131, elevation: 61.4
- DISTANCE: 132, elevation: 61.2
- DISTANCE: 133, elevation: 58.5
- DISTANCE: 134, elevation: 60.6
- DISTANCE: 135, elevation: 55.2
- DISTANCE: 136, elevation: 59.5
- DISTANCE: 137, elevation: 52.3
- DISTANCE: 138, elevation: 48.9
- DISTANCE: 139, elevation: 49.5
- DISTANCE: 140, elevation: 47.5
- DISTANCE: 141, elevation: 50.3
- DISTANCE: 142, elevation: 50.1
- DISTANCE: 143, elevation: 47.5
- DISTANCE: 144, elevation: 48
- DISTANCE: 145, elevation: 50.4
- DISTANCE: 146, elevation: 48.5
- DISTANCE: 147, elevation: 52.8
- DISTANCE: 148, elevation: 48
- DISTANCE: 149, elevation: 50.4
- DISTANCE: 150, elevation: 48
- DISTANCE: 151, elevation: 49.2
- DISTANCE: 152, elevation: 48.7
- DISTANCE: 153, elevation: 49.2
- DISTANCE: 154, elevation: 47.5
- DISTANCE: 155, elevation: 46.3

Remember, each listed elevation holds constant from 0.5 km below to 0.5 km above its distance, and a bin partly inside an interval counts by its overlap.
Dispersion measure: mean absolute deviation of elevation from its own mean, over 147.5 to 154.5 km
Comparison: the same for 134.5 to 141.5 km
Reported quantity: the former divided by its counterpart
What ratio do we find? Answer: 0.2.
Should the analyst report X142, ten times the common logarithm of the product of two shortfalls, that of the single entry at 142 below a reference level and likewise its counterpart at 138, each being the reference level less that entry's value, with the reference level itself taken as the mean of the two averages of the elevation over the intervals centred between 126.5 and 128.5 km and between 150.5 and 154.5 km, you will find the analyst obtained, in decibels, 13.9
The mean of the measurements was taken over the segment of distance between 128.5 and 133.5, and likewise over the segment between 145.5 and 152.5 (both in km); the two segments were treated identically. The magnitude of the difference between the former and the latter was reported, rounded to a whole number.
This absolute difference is 10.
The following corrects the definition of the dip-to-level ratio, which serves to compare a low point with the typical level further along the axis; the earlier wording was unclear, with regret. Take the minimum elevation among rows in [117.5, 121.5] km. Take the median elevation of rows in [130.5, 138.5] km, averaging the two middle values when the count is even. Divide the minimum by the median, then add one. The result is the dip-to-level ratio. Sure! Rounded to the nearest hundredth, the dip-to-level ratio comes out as 1.80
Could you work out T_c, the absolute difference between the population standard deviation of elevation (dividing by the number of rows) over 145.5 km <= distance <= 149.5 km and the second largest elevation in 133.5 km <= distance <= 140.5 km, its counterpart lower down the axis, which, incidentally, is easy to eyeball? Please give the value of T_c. 57.6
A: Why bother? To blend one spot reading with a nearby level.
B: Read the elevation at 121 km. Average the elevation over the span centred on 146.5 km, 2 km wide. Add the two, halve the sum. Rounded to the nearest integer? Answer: 51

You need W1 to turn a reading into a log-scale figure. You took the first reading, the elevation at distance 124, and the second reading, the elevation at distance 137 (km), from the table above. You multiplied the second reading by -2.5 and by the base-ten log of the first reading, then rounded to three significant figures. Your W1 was -227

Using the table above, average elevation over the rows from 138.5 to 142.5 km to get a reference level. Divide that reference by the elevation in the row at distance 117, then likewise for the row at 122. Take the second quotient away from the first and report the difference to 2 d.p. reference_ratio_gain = 0.13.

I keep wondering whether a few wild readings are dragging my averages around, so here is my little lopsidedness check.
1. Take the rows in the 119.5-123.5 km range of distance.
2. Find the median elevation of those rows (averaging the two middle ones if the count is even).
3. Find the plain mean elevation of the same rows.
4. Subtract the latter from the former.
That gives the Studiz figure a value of -0.10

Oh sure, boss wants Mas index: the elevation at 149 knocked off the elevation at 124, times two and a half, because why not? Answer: 11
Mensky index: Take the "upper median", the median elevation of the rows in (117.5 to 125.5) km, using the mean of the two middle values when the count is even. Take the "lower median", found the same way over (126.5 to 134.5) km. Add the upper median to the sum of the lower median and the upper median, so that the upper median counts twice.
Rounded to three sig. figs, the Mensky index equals 165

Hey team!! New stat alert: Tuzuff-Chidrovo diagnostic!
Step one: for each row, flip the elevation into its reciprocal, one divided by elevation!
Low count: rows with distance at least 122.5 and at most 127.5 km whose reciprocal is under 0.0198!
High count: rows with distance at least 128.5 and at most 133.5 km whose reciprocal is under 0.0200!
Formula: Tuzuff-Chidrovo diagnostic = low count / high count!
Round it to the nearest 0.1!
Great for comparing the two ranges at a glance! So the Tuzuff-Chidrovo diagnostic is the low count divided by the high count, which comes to 1.0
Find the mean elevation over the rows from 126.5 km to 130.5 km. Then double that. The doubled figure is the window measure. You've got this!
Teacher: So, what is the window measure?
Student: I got 119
